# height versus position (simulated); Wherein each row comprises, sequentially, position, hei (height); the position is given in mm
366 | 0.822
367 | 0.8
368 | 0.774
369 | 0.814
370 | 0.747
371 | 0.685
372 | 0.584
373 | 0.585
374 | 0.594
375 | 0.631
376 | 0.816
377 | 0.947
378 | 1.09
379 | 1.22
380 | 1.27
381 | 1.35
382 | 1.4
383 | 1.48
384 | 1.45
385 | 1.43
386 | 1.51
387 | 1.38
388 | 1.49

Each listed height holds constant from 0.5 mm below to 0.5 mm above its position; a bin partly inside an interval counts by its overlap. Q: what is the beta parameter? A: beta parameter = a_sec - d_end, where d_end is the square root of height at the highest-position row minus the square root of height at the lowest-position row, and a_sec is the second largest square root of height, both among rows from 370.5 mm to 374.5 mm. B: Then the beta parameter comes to 0.83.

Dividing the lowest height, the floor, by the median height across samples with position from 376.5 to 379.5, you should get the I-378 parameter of 0.87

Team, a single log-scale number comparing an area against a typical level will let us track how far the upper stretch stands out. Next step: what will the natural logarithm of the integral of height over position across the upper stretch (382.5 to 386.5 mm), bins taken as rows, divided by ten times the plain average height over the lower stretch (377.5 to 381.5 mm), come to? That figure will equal -0.74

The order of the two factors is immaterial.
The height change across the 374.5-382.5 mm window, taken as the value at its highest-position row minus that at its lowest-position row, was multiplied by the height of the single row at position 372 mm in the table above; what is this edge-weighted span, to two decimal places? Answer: 0.45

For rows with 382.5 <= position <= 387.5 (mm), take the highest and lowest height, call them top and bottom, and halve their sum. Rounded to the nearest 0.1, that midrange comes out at 1.4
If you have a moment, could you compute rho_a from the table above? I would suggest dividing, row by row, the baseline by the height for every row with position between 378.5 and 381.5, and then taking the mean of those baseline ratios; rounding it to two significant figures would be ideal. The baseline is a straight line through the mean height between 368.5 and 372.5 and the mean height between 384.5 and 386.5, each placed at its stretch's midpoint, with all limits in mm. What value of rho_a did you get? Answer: 0.93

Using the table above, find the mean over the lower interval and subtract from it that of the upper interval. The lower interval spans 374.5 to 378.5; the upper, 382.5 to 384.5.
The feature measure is -0.59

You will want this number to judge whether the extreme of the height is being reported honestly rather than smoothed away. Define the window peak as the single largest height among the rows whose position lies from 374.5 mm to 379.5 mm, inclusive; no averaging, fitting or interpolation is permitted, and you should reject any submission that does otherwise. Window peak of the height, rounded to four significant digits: 1.220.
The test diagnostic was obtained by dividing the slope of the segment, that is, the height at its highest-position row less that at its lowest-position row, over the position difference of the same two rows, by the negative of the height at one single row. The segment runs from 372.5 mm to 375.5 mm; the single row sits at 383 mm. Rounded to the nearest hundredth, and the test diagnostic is -0.02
